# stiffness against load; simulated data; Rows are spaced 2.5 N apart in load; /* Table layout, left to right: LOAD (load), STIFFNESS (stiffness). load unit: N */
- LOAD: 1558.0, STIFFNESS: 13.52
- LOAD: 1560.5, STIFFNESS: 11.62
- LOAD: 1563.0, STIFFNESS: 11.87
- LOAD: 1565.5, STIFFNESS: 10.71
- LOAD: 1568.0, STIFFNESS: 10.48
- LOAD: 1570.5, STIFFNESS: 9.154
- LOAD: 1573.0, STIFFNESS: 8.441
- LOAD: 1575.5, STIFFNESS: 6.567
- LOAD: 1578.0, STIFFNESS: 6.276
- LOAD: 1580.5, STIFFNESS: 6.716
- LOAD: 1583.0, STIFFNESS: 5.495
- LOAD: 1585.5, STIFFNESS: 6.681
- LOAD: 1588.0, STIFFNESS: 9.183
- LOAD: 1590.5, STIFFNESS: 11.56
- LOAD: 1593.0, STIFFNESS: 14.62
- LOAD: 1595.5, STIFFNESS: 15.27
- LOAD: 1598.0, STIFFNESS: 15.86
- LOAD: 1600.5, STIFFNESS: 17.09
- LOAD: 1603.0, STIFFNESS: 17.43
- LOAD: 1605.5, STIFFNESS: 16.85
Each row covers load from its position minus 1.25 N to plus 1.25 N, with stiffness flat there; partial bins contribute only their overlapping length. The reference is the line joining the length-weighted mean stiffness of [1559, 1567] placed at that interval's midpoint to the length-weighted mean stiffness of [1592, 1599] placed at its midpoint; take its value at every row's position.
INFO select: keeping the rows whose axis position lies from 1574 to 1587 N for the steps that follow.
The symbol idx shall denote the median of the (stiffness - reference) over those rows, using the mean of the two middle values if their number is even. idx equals -7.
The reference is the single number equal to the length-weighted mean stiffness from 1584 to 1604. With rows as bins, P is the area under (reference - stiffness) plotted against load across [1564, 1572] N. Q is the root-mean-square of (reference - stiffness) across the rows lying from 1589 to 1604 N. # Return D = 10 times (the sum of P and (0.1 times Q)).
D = 258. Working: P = 26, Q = 2.78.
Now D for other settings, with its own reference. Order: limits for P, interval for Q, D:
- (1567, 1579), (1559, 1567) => 618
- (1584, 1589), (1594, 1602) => 281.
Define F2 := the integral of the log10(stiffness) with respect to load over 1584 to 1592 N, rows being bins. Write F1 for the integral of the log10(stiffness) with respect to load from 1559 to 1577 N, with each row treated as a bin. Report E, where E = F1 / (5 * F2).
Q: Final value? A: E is 0.47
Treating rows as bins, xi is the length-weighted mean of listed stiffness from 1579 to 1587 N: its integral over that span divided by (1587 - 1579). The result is 6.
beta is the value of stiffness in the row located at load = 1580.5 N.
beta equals 6.716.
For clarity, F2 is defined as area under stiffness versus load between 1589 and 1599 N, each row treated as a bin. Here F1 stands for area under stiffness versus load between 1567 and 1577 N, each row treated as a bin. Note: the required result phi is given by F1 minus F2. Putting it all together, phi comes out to -56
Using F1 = 86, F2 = 142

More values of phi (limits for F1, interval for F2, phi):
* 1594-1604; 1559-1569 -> 51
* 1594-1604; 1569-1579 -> 86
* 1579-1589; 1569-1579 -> -8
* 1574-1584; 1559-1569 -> -49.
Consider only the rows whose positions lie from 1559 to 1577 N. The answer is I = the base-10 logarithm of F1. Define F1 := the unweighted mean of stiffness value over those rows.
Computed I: 1.0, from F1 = 10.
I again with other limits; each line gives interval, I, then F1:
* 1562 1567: 1.1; 11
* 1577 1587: 0.8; 6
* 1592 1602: 1.2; 16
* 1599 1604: 1.2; 17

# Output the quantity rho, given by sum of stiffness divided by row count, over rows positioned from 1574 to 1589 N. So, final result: 7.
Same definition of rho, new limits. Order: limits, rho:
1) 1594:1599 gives 16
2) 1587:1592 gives 10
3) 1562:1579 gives 9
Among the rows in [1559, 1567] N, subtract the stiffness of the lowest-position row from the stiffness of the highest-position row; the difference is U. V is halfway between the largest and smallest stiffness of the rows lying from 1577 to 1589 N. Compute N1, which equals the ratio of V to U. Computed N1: -8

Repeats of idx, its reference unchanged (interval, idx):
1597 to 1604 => 1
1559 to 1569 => 0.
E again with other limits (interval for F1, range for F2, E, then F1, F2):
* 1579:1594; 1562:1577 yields 0.19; 14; 15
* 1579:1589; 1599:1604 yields 0.27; 8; 6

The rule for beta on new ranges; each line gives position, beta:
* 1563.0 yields 11.87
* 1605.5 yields 16.85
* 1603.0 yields 17.43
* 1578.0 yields 6.276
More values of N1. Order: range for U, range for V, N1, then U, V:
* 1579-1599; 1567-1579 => 1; 9.1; 8.4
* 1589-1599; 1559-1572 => 2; 4.3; 10.5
